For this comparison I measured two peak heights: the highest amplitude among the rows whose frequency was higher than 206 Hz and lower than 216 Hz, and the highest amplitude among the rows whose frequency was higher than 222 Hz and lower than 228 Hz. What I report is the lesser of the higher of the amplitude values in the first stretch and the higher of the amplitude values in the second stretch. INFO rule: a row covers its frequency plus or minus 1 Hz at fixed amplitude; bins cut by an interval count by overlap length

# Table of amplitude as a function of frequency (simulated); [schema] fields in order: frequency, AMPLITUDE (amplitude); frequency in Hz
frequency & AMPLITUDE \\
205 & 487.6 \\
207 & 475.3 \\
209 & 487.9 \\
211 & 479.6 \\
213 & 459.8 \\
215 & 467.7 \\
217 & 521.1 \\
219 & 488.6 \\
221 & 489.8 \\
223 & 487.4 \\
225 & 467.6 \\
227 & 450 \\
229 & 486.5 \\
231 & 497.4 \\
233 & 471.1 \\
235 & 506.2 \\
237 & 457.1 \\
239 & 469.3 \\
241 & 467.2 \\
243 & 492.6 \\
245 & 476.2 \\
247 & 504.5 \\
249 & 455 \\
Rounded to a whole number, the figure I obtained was 487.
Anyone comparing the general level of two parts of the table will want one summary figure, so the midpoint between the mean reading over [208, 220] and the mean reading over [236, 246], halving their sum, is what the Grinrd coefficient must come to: 478.3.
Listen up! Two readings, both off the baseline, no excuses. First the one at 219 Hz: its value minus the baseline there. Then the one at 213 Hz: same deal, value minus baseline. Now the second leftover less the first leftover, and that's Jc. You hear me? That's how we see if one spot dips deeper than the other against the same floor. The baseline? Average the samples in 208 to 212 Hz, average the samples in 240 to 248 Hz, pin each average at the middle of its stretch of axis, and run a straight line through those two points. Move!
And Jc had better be -29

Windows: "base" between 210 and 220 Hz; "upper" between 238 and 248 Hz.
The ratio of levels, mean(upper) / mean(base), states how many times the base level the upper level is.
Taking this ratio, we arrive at 1.00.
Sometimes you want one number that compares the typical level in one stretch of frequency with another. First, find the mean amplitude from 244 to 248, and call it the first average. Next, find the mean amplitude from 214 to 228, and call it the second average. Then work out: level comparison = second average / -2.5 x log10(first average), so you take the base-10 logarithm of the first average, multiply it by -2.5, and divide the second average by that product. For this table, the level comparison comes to -71.6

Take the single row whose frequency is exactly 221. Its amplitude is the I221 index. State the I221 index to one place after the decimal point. 489.8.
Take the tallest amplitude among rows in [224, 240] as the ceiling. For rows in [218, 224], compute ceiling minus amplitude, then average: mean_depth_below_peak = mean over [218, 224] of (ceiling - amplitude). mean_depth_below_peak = 18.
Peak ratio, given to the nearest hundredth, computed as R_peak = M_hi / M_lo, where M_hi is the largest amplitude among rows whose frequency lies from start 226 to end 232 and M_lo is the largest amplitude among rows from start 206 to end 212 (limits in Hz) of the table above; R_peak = 1.02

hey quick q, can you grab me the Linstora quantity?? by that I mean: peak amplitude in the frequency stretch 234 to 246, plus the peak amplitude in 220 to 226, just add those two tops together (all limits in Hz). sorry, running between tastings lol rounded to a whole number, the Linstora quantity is 996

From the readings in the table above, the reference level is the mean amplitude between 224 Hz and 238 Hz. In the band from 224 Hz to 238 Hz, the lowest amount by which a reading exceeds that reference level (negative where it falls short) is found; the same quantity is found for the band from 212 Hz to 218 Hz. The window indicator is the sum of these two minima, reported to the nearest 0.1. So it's -43.3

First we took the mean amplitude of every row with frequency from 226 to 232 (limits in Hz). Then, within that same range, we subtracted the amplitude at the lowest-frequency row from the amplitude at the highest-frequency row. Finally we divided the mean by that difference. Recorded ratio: 10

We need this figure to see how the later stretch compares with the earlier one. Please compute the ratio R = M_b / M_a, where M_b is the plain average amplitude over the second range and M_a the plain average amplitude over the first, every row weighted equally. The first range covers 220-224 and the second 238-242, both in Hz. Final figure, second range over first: 0.96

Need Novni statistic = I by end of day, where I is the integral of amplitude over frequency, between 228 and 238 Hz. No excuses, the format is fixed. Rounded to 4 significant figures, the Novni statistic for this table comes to 4837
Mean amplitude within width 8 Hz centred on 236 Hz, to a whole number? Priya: 476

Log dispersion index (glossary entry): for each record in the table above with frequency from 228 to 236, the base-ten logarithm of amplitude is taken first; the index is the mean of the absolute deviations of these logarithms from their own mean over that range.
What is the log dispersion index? 0.010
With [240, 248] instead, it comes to 0.012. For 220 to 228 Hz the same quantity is 0.014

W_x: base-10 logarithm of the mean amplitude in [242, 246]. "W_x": 2.69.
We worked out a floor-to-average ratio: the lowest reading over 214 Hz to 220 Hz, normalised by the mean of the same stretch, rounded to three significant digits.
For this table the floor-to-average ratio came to 0.950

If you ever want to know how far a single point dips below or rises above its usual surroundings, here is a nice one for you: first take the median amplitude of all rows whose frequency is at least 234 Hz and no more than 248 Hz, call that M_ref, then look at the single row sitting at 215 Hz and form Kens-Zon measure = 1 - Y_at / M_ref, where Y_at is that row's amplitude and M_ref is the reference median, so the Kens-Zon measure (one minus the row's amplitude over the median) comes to 0.02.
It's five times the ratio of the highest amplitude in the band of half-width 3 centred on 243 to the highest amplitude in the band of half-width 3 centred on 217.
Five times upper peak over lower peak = 4.73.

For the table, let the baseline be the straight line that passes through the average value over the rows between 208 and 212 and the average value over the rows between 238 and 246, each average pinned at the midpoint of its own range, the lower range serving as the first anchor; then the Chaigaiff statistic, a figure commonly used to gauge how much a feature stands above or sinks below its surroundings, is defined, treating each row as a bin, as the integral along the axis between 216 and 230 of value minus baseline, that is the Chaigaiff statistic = 52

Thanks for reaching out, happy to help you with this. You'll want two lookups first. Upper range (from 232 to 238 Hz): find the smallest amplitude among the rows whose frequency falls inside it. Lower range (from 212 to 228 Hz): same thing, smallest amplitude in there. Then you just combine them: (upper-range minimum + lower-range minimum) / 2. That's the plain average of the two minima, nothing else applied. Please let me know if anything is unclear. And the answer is 454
